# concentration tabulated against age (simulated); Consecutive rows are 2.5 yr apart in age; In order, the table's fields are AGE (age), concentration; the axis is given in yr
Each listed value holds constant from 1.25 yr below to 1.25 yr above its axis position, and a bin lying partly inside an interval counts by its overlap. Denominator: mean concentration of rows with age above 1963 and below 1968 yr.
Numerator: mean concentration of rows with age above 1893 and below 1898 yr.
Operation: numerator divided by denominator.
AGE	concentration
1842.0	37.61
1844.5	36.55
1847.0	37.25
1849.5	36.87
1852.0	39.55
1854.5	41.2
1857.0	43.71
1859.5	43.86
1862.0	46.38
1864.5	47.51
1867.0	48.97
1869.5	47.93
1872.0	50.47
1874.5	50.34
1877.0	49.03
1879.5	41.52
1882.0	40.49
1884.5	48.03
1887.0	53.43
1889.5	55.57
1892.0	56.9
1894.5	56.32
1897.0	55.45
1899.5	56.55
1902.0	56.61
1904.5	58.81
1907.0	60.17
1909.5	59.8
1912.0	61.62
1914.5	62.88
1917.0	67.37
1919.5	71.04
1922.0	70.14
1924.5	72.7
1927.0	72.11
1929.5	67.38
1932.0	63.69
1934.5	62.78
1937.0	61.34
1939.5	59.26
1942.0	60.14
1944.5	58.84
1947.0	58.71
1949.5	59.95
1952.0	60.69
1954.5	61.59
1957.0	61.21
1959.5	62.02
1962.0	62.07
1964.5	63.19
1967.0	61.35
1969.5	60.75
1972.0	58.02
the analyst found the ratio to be 0.90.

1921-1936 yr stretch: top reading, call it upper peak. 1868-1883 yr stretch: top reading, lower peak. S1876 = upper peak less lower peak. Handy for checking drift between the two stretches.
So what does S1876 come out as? 22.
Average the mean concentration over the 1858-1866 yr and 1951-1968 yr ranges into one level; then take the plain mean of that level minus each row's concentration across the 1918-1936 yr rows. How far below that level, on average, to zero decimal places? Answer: -15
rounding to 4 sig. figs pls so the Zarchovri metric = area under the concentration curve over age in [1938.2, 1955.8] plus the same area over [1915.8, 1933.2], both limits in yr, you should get 2259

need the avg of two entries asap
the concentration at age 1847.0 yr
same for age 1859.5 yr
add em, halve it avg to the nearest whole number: 41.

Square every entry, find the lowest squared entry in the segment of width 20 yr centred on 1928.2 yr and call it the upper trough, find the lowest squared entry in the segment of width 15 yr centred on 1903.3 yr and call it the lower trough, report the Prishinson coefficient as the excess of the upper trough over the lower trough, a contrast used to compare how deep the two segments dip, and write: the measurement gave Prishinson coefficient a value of 688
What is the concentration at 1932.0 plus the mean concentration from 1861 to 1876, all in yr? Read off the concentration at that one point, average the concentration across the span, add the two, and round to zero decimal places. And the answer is 112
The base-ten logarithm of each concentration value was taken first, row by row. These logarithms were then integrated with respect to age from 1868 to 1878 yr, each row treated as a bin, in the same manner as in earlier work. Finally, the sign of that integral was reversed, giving -16.9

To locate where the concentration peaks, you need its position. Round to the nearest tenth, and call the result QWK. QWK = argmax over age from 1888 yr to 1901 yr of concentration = 1892.0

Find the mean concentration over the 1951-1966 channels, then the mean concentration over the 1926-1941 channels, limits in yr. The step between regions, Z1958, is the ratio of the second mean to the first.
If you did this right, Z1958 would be 1.04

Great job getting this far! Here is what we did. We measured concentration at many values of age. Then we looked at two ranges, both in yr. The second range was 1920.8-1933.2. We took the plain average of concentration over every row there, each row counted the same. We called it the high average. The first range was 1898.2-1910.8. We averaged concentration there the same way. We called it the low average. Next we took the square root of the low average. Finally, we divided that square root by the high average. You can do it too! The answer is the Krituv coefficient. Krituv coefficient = 0.110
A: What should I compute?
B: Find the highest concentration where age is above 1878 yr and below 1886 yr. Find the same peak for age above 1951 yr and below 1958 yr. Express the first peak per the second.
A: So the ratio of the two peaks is 0.780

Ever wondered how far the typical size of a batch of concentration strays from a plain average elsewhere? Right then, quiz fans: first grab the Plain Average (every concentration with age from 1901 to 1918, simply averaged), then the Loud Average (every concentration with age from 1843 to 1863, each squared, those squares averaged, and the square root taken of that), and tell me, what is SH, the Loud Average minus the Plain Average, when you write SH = -20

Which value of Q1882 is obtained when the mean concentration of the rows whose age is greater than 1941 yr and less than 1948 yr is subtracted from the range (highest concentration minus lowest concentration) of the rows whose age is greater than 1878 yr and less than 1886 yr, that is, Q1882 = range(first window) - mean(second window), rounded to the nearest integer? -52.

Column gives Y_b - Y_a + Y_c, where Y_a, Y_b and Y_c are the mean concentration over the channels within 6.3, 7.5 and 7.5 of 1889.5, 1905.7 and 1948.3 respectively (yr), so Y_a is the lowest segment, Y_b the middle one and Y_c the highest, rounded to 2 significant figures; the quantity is 65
